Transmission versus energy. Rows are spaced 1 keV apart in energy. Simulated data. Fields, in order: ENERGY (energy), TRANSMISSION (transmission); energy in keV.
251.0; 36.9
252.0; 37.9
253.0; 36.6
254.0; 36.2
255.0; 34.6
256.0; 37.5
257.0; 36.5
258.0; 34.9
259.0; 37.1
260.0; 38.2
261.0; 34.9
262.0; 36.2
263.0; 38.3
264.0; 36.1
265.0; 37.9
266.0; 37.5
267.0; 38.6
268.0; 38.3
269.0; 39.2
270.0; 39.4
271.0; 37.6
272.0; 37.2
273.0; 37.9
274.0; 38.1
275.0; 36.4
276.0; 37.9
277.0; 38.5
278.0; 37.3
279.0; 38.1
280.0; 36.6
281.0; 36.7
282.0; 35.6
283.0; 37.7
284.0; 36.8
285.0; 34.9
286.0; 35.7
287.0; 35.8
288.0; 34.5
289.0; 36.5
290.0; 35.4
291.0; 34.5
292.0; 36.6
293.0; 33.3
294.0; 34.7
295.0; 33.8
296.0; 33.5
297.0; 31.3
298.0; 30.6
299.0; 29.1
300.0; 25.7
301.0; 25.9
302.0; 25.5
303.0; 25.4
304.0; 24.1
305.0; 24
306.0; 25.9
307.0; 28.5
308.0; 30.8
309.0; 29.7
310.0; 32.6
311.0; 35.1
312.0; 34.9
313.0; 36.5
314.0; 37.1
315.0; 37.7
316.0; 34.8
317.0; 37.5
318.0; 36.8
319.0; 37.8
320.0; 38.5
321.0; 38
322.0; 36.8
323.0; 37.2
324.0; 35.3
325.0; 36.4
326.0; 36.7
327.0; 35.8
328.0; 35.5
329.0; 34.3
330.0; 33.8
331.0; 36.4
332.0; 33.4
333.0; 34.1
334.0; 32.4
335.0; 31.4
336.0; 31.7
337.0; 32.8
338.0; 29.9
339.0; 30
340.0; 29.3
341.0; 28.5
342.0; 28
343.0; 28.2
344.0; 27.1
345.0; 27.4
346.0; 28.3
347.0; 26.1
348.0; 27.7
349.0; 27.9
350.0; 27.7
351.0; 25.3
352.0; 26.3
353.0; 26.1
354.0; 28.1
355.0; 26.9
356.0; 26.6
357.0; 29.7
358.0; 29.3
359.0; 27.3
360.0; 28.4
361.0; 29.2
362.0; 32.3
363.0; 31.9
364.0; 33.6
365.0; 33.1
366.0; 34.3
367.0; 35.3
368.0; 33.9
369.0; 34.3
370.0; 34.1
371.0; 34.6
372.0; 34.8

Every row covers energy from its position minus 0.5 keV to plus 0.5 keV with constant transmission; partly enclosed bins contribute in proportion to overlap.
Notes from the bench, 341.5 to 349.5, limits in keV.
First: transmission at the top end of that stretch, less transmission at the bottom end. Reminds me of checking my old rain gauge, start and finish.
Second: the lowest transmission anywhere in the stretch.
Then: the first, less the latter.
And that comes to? -26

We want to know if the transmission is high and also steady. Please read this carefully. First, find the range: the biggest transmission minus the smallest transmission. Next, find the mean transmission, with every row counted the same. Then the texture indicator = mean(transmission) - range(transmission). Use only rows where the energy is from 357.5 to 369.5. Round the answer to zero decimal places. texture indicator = 24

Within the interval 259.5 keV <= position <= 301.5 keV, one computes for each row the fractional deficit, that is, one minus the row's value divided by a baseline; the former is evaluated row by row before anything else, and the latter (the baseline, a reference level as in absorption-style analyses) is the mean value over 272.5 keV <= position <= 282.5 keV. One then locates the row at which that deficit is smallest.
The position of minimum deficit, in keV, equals 270.0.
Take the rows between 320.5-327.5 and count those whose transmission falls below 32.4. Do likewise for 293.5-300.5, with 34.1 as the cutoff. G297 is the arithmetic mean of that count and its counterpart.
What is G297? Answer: 3.0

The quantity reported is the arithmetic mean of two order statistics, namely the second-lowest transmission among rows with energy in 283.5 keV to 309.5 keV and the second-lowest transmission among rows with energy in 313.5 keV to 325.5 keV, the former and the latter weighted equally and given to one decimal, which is 29.7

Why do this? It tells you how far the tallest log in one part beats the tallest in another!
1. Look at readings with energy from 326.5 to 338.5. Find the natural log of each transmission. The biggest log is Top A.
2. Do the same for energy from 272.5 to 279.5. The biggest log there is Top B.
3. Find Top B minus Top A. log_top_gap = 0.06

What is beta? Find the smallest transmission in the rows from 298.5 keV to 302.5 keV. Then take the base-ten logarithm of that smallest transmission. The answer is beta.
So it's 1.41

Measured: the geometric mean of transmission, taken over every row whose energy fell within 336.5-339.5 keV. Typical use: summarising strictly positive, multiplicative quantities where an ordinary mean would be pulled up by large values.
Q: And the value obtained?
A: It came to 30.9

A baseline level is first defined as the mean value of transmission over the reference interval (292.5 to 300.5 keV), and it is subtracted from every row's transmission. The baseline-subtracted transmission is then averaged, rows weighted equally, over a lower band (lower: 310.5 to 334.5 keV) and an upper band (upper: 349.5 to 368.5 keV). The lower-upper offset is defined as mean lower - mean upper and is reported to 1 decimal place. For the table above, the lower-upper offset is 6.2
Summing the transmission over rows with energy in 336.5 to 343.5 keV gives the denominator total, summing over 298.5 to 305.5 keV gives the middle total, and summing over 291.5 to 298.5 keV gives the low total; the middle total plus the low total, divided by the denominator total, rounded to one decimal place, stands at 2.0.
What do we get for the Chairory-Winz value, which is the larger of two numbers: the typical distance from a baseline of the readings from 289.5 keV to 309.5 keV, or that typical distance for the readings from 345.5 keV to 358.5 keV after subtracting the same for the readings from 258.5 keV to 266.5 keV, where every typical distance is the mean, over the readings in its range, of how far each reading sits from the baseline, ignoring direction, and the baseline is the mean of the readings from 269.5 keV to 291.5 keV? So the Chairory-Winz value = 8.4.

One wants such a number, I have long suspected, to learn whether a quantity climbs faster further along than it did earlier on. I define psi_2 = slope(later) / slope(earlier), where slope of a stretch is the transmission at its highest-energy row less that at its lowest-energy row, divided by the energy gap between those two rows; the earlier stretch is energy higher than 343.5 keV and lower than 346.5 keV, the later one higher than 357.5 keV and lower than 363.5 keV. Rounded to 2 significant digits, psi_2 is 0.87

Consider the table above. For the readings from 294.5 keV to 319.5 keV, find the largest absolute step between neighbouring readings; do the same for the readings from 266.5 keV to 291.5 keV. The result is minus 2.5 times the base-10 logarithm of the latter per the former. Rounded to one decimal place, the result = 0.5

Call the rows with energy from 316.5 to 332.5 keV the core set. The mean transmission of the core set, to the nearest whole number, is 36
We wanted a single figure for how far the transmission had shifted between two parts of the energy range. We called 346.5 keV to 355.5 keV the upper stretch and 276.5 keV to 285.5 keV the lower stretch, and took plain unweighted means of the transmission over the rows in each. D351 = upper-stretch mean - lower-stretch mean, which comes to -10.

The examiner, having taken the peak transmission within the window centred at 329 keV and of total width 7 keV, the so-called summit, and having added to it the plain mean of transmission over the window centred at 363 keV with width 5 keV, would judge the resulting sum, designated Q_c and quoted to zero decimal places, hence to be 69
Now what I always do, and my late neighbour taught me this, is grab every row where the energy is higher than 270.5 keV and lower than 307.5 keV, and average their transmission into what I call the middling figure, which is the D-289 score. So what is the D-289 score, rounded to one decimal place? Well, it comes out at 33.4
